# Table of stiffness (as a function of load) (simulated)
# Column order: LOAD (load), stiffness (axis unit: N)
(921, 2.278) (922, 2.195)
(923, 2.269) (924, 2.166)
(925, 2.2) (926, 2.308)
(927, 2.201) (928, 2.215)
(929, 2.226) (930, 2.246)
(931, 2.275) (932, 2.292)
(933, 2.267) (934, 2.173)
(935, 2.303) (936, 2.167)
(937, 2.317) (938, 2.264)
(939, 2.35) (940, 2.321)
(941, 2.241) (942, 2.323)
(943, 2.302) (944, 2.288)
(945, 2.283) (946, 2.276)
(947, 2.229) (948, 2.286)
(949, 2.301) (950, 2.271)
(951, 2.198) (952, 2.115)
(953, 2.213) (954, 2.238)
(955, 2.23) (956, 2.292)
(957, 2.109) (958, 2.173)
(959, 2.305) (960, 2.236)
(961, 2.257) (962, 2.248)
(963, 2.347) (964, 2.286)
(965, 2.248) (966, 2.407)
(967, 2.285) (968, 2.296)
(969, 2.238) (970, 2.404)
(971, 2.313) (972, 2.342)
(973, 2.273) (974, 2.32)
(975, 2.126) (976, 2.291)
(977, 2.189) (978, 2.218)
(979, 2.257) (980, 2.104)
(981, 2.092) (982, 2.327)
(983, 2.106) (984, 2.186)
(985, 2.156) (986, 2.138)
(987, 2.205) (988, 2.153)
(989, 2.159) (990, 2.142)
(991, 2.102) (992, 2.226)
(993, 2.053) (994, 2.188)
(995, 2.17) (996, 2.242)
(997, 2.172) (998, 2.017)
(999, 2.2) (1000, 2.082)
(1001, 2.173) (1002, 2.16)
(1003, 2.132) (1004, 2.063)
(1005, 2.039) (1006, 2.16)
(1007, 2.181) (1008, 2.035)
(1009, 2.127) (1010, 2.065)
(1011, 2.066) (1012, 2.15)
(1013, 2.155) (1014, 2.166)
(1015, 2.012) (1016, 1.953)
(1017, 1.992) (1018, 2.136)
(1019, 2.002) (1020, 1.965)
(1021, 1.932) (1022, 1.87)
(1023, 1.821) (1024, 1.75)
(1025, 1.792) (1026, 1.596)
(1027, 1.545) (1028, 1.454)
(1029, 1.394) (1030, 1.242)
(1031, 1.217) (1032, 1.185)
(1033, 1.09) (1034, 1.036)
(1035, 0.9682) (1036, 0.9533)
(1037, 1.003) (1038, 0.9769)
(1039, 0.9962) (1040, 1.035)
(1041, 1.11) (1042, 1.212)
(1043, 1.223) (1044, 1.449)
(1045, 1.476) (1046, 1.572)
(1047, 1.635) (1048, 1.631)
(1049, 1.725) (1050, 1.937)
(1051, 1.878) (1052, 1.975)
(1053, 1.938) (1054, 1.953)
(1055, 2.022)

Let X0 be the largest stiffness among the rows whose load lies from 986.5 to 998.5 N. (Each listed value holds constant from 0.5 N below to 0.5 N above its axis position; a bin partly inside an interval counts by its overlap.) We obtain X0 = 2.242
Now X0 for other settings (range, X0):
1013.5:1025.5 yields 2.166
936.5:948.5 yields 2.35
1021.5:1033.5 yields 1.87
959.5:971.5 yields 2.407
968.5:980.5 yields 2.404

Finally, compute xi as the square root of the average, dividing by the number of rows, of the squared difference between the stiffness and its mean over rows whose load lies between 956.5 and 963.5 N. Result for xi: 0.073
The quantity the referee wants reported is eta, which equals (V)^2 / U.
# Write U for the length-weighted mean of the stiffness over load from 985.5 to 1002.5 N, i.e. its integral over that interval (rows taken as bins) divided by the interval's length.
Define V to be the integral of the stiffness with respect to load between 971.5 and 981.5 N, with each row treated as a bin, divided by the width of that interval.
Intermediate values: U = 2.15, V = 2.22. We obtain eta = 2.3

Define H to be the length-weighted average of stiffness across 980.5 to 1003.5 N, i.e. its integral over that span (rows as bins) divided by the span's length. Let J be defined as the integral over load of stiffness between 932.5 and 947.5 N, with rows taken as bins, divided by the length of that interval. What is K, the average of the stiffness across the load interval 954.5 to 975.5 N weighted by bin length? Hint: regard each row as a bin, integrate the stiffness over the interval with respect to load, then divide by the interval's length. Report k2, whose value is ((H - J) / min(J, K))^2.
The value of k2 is 0.00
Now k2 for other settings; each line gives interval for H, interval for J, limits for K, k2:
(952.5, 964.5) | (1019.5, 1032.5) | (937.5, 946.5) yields 0.16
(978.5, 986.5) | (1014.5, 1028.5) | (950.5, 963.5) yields 0.03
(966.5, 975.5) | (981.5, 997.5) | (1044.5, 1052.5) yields 0.00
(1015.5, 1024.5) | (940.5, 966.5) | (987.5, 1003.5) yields 0.02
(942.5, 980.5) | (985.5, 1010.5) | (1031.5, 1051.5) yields 0.01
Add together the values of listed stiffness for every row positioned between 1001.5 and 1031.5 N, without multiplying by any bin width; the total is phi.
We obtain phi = 57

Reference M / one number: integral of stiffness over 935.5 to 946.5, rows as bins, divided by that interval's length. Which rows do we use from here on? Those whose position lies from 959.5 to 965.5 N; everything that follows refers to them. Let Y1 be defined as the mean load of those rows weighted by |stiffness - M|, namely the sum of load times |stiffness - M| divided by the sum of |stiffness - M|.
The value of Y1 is 962.2 N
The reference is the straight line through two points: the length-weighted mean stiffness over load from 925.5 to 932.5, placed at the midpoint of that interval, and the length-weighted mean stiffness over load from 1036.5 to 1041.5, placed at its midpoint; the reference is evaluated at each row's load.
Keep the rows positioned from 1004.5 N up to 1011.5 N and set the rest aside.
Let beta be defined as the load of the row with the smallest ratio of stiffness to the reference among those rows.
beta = 1005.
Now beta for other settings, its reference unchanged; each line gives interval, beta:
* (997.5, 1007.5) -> 998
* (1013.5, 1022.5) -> 1016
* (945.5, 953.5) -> 952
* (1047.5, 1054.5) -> 1048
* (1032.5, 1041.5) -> 1036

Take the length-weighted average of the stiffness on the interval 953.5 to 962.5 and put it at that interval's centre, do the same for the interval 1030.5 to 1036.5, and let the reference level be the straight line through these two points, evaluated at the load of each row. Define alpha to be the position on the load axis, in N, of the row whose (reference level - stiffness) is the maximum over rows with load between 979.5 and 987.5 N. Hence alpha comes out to 980 N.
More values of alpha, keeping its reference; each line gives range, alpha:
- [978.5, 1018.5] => 980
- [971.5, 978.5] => 975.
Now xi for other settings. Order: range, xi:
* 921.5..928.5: 0.045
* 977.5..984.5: 0.083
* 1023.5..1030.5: 0.181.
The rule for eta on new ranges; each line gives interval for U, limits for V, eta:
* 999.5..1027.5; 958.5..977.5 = 2.6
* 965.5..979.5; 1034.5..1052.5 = 0.8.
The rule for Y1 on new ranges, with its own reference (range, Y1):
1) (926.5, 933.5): 928.7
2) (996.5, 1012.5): 1004.8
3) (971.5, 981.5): 977.8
